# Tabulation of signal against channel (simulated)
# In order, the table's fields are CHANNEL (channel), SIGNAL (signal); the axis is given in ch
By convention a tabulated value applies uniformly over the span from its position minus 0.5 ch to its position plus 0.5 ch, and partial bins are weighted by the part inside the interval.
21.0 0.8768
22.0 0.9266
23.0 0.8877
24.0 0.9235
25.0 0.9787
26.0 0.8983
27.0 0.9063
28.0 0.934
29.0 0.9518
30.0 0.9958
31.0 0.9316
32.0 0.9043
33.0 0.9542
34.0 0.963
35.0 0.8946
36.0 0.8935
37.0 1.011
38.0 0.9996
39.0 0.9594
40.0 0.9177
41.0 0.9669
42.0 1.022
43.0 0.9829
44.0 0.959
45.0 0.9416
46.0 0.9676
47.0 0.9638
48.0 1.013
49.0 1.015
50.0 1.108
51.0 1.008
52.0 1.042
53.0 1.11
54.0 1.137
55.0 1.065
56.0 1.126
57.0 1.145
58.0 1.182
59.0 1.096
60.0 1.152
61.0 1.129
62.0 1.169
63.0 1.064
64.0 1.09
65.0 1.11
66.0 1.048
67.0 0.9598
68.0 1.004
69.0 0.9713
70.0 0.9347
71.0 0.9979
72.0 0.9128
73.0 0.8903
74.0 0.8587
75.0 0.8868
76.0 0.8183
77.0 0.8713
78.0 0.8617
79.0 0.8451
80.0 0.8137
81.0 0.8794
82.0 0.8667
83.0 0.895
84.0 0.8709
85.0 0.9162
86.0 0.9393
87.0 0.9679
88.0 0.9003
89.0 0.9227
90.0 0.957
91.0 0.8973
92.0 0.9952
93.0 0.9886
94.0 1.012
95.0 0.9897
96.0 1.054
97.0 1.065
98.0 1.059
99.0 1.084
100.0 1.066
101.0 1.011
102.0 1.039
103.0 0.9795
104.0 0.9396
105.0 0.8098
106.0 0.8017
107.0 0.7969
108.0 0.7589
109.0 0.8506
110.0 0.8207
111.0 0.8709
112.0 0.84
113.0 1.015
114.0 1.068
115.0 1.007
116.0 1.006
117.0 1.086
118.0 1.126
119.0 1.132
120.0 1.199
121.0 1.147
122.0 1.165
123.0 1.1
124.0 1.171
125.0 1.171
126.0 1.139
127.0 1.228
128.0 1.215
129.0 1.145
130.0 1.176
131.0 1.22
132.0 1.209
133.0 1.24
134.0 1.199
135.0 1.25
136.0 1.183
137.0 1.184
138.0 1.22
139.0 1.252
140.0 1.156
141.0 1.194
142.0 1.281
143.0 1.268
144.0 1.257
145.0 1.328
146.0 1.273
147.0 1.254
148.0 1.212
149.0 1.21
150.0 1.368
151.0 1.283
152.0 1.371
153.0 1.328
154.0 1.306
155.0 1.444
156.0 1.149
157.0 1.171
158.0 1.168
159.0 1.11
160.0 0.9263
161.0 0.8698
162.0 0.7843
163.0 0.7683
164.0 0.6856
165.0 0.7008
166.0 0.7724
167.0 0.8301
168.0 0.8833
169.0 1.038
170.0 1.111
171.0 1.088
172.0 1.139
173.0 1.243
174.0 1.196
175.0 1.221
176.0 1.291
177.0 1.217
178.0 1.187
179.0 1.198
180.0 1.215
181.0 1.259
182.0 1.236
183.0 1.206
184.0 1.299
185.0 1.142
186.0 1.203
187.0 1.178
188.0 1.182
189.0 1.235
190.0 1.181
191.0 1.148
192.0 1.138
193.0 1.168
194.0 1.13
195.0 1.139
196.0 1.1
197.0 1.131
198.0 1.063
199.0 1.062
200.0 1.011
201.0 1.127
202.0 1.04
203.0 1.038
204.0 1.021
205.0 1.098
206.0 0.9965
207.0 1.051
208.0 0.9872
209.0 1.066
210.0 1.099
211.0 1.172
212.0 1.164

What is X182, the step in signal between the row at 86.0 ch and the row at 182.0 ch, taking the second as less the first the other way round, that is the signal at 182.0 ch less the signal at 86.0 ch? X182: 0.30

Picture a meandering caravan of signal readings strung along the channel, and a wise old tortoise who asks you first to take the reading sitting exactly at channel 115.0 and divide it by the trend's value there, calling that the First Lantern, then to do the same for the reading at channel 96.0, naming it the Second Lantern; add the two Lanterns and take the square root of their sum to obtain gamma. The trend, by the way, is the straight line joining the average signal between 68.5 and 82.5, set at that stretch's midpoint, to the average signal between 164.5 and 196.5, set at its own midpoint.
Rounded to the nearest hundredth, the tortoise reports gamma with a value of 1.47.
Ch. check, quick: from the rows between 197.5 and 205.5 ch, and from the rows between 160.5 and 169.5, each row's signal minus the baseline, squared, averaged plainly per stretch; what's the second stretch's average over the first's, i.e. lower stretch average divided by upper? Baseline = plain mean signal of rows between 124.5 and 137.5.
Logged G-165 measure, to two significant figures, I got 7.5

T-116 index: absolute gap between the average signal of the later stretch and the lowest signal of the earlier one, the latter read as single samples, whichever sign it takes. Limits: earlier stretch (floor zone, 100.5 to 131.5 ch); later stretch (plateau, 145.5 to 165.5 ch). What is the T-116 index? 0.36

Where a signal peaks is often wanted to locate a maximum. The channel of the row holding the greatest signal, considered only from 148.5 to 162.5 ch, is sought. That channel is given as 155.0 ch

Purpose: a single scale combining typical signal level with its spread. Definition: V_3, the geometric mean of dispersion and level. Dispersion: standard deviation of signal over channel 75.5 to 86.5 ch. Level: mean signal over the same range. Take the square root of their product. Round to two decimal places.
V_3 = 0.18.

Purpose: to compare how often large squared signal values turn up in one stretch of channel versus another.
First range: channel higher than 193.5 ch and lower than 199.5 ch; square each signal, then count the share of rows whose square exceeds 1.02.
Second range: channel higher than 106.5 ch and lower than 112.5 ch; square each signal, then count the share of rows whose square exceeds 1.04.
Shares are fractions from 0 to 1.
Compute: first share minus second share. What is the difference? 1.00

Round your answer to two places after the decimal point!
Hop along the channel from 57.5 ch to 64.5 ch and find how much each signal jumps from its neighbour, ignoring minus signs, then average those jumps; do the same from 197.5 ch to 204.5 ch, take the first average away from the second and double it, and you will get -0.02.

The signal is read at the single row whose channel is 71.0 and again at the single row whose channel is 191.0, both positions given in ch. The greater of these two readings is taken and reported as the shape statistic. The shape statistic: 1.15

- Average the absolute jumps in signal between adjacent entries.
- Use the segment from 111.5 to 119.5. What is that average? 0.0594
